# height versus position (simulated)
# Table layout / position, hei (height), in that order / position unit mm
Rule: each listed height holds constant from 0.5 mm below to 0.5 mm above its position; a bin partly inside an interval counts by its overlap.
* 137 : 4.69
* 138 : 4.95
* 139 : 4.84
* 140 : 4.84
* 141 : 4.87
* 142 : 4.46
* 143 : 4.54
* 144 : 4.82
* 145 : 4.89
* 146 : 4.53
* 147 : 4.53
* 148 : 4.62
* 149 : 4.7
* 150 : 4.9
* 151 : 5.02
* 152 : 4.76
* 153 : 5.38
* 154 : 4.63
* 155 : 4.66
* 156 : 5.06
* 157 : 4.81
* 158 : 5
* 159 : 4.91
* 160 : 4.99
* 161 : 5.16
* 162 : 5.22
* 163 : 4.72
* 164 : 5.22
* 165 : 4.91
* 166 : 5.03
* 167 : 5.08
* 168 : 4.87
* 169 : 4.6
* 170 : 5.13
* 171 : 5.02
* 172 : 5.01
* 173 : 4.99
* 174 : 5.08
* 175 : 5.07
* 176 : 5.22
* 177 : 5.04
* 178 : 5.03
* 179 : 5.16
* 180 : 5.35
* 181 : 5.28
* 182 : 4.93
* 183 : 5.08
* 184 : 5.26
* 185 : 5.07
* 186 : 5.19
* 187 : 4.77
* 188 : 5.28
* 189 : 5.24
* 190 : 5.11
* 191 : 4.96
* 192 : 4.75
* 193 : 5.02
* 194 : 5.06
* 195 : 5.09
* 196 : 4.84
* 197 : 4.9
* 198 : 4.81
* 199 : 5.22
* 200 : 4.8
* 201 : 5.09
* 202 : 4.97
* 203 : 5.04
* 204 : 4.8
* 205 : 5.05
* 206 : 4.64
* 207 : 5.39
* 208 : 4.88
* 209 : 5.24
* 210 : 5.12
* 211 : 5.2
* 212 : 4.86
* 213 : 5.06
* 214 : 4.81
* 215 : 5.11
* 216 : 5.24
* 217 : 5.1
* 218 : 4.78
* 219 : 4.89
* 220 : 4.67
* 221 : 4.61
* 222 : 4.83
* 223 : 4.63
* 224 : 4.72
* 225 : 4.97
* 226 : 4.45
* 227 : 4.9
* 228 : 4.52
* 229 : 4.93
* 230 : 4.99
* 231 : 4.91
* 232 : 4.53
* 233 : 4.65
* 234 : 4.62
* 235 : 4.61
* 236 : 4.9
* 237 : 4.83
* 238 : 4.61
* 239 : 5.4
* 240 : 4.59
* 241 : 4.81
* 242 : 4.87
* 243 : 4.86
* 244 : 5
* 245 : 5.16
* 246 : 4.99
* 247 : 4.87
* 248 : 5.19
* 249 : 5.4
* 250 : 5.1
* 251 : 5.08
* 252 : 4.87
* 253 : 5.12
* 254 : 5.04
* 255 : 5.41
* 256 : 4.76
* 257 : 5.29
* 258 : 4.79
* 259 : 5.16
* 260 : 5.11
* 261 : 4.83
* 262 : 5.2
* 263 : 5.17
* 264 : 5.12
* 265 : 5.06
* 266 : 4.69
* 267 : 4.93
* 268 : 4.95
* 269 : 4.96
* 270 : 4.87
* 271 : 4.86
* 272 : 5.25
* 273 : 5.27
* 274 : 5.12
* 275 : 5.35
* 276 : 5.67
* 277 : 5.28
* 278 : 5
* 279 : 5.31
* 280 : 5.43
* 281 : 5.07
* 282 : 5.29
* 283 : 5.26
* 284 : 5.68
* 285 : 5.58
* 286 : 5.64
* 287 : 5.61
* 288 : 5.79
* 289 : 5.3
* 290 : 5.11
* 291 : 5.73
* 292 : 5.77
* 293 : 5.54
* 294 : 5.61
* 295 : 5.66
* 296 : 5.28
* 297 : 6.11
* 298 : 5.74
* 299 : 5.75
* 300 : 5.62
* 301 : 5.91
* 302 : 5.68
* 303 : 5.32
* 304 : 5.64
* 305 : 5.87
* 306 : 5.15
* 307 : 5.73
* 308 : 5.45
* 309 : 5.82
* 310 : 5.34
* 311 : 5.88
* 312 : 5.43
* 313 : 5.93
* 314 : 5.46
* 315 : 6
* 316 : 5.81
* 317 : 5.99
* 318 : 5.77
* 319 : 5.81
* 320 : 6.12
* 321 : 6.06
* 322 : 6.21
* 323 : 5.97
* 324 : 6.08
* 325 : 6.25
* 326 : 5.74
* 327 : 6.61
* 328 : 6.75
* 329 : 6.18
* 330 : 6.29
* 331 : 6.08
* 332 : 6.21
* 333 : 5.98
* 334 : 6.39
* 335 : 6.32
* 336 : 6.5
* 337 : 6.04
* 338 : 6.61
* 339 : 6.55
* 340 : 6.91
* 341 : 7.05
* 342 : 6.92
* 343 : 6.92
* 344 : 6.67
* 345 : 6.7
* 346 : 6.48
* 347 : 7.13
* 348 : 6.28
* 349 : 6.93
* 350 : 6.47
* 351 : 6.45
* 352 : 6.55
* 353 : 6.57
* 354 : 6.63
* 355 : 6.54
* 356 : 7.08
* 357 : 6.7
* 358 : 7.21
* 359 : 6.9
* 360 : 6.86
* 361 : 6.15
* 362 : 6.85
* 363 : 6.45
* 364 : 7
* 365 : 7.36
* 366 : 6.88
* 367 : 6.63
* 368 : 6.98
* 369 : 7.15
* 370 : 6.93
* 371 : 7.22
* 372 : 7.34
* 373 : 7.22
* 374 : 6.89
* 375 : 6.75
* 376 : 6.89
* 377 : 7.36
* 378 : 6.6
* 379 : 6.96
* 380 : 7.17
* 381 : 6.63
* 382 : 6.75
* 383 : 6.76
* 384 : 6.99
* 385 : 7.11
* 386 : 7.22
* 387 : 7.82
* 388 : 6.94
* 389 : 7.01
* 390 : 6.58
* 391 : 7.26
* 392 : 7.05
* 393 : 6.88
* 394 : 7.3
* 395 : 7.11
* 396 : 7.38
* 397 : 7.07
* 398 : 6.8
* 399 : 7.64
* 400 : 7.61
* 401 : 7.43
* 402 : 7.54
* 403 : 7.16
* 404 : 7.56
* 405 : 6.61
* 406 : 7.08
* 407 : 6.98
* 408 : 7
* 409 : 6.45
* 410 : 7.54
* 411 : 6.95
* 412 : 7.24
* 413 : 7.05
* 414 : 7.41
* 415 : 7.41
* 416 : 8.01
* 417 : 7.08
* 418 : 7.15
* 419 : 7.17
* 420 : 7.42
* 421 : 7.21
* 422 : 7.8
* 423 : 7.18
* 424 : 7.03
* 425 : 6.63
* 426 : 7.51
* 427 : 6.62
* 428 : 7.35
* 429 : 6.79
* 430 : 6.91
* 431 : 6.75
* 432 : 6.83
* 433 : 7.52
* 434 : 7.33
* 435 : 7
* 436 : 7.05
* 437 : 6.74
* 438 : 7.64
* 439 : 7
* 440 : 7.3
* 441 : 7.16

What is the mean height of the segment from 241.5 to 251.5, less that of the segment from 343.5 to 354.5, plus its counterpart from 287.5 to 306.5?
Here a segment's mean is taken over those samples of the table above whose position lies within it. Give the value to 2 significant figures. 4.0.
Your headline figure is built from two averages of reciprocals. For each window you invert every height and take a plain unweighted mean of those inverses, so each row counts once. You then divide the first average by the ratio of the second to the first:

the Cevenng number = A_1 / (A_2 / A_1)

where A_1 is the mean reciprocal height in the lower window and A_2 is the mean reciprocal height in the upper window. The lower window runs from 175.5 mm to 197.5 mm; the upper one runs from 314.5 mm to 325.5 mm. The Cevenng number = 0.234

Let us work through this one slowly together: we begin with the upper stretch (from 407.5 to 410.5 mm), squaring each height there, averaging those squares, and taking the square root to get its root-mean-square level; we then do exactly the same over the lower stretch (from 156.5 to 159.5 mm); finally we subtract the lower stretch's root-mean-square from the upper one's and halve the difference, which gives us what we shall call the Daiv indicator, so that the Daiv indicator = 1.1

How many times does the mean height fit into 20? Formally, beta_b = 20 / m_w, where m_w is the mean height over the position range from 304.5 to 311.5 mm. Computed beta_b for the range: 3.57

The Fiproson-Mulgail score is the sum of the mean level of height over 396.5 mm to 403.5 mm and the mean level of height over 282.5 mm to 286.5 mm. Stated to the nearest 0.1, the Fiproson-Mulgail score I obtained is 12.9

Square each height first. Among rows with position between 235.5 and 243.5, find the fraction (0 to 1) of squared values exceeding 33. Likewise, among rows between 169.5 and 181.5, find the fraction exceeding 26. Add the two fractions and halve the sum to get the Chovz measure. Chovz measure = 0.2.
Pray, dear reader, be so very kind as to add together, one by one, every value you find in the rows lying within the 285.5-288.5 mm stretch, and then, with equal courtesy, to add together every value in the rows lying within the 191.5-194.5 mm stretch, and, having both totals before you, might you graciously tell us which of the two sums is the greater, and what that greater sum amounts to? 17.0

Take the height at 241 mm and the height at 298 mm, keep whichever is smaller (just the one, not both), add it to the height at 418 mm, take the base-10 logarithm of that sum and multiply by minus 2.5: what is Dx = -2.69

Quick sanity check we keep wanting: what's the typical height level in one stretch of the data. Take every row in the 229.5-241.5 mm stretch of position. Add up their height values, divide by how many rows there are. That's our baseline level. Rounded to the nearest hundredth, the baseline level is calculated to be 4.79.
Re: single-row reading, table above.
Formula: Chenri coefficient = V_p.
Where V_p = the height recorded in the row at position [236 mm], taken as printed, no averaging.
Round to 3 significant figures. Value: 4.90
